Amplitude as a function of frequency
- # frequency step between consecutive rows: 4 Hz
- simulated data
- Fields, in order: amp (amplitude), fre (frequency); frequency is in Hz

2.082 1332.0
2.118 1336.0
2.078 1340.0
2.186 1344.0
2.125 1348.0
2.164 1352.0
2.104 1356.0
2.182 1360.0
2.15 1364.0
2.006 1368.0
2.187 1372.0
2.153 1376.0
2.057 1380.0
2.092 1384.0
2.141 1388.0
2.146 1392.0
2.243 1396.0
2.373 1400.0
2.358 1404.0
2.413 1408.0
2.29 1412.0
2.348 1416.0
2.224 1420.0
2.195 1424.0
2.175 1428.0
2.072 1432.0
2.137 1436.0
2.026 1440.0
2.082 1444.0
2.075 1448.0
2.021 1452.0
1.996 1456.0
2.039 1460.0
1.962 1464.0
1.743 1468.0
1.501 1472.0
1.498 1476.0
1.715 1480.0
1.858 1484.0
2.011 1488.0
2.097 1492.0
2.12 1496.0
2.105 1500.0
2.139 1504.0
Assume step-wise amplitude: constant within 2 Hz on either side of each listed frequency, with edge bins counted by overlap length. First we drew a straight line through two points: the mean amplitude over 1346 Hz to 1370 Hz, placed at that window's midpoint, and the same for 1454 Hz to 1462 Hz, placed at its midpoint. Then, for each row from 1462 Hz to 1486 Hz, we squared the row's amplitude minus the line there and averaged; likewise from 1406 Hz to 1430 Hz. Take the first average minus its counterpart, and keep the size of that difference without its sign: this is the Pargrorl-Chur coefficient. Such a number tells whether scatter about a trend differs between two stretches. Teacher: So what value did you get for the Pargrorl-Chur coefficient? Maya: 0.059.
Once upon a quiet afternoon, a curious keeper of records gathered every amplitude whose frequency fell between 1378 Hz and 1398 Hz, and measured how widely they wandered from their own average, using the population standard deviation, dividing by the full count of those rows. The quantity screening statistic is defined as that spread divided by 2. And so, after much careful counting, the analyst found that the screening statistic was 0.03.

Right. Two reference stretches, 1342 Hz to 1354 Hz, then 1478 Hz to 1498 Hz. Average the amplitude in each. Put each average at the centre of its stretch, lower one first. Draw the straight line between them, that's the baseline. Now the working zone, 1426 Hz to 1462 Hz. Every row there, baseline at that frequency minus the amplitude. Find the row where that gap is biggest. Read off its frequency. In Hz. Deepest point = 1456.0 Hz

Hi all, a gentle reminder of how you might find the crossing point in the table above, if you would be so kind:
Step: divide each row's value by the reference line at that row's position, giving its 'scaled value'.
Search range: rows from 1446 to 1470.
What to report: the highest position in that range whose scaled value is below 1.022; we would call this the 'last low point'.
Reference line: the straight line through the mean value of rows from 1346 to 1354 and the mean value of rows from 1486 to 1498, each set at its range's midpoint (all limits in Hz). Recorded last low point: 1468.0 Hz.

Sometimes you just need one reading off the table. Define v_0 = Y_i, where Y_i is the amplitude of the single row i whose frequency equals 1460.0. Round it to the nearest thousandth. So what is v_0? 2.039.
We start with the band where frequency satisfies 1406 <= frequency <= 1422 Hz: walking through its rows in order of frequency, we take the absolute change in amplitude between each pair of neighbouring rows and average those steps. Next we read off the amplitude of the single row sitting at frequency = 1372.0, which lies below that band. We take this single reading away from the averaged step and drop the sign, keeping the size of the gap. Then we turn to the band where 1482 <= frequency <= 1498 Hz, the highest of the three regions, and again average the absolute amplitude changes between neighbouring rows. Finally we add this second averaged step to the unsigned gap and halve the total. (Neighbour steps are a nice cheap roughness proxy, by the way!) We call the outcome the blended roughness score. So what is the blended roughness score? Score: 1.086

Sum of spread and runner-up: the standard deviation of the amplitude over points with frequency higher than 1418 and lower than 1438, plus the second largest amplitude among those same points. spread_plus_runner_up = 2.25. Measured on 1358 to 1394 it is 2.24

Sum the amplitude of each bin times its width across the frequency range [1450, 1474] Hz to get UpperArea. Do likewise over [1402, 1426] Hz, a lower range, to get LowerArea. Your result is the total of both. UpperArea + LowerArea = 100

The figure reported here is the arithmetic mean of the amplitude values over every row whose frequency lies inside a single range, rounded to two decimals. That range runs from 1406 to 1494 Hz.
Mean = 2.02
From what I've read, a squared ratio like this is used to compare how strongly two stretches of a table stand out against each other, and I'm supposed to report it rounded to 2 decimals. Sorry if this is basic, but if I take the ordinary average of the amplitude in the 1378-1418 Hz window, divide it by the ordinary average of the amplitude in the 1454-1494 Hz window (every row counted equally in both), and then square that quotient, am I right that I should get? 1.49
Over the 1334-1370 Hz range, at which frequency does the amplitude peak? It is 1344.0 Hz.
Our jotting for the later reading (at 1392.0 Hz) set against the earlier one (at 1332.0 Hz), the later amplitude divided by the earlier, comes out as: 1.03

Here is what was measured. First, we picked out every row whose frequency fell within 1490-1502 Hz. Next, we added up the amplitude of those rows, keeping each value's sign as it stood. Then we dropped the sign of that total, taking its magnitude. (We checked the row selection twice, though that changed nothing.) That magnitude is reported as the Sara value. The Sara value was 6.3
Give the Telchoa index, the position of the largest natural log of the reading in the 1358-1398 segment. 1396.0 Hz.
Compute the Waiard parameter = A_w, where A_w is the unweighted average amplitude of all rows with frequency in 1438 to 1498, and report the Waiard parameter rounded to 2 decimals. 1.92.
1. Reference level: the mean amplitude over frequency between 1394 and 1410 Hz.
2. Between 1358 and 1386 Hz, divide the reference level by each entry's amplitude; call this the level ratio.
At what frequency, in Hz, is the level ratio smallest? 1372.0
